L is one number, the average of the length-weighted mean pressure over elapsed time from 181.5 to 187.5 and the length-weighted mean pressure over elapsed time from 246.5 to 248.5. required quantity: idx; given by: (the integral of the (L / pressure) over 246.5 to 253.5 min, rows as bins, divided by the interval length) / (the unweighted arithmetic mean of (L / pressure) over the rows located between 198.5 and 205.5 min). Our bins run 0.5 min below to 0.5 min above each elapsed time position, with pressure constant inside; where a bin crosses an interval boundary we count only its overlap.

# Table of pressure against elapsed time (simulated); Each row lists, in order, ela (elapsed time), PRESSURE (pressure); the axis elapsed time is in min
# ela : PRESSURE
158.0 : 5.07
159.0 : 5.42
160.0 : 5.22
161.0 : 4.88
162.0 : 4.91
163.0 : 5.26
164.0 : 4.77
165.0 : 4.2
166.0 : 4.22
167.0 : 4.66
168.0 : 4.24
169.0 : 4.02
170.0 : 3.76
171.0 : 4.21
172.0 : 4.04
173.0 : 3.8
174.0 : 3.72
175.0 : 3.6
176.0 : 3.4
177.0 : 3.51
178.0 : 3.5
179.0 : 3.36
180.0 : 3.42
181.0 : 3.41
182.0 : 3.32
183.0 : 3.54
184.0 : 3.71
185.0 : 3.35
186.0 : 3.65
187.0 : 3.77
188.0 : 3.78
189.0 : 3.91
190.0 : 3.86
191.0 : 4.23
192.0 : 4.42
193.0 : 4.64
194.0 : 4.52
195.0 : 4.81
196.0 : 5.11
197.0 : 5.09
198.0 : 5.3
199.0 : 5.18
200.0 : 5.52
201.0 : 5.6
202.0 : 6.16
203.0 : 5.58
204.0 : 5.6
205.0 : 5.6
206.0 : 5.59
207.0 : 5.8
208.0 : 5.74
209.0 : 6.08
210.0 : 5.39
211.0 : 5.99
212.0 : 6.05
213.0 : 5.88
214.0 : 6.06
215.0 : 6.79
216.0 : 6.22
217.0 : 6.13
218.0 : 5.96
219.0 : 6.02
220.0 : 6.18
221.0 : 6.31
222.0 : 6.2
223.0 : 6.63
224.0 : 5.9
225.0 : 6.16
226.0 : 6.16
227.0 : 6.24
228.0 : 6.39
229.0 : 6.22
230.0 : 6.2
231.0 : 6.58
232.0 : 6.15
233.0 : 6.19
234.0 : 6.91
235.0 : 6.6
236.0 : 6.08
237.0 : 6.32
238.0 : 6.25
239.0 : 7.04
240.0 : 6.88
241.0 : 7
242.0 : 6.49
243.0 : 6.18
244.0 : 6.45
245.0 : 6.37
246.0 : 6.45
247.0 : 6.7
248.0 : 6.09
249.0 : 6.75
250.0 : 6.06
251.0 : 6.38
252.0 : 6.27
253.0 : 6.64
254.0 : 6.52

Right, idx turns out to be 0.9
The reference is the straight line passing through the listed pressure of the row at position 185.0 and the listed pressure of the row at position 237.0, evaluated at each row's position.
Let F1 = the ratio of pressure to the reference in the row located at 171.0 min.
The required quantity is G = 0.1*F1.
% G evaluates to 0.165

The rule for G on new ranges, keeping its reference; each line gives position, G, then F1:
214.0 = 0.121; 1.21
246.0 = 0.094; 0.94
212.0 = 0.124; 1.24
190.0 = 0.106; 1.06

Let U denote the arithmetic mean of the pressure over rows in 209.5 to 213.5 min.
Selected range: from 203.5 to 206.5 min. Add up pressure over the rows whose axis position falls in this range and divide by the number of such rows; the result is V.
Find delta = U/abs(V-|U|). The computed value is 25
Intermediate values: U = 5.83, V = 5.6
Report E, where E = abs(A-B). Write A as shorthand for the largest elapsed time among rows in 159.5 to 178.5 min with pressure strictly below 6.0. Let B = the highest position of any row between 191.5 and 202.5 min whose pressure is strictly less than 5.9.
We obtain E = 23 min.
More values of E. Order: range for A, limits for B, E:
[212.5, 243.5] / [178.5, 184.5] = 40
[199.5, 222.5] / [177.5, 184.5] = 34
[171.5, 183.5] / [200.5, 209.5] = 25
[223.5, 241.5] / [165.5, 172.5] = 52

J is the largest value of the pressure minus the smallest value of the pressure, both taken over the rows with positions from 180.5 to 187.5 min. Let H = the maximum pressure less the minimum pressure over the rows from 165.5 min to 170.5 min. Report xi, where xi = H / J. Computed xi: 2.0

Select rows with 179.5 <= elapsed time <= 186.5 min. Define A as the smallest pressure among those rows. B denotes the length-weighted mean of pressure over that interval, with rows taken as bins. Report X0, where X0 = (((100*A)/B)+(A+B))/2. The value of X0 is 51.0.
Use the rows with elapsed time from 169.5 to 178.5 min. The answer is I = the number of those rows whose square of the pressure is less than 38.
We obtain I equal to 9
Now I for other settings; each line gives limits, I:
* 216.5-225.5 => 5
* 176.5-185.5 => 9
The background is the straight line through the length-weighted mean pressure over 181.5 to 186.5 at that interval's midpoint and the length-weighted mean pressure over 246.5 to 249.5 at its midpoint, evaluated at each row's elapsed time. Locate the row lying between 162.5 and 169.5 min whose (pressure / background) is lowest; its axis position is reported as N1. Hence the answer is 169.0 min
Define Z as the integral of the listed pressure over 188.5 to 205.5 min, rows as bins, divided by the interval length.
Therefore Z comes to 5.0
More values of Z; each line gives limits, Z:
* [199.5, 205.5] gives 5.7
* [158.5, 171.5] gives 4.6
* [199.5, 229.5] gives 6.0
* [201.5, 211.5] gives 5.8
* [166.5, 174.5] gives 4.1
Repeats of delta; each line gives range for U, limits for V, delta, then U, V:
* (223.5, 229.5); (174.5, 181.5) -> 2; 6.18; 3.5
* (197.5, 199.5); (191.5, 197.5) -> 11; 5.24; 4.8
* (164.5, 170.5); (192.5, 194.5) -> 11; 4.18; 4.6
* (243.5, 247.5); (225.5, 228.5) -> 28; 6.49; 6.3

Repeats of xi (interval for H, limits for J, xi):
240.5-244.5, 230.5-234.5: 1.1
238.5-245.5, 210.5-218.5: 0.9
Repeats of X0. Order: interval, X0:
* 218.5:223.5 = 54.2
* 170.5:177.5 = 48.9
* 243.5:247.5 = 55.5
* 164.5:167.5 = 52.4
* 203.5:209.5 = 54.4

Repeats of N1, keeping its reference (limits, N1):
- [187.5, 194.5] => 190.0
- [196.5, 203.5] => 199.0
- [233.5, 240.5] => 236.0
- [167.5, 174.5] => 174.0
